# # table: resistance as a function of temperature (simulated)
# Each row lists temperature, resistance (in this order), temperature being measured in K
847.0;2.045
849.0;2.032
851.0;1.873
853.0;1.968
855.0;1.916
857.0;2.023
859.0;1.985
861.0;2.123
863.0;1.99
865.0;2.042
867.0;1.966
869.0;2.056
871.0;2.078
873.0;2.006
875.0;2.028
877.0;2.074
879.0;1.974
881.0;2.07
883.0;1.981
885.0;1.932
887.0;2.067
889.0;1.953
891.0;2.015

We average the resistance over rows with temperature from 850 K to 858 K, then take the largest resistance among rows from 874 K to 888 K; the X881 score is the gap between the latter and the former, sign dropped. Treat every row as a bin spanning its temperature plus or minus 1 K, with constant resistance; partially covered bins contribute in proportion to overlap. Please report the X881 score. 0.13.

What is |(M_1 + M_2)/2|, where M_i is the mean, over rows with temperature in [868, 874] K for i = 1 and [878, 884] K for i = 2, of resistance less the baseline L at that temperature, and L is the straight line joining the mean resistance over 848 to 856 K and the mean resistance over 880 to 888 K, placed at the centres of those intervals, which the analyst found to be 0.031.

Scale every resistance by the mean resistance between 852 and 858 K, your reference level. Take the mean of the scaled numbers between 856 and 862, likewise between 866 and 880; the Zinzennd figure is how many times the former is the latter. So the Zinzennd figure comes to 1.01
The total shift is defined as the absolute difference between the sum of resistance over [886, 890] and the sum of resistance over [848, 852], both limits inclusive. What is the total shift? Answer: 0.115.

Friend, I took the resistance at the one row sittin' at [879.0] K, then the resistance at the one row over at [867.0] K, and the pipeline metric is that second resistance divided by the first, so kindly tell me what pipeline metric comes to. 1.00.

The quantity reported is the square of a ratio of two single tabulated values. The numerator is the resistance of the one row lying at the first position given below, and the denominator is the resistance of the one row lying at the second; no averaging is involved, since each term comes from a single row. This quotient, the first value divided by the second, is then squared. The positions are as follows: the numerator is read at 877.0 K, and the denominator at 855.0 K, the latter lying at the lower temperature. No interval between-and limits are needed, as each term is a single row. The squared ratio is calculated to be 1.17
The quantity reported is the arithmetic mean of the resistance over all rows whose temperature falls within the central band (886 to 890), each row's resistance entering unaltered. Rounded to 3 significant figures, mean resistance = 2.01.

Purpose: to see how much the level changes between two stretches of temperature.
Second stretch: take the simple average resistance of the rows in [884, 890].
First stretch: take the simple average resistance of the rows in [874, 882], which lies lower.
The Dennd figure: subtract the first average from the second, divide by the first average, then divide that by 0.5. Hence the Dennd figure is -0.05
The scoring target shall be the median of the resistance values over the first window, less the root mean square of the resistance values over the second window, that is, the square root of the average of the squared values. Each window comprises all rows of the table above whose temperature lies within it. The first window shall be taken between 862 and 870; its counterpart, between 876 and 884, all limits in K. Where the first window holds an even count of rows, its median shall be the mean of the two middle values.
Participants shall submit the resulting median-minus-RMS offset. -0.01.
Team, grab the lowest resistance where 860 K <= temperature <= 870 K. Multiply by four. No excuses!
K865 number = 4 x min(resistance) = 7.9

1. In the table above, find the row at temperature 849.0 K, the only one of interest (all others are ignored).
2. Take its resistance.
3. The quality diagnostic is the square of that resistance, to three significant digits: 4.13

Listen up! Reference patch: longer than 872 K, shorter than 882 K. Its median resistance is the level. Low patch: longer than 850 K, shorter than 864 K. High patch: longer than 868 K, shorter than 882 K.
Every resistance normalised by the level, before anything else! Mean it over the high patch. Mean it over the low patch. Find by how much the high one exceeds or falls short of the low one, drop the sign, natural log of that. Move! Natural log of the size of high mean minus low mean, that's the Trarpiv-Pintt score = -3.5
